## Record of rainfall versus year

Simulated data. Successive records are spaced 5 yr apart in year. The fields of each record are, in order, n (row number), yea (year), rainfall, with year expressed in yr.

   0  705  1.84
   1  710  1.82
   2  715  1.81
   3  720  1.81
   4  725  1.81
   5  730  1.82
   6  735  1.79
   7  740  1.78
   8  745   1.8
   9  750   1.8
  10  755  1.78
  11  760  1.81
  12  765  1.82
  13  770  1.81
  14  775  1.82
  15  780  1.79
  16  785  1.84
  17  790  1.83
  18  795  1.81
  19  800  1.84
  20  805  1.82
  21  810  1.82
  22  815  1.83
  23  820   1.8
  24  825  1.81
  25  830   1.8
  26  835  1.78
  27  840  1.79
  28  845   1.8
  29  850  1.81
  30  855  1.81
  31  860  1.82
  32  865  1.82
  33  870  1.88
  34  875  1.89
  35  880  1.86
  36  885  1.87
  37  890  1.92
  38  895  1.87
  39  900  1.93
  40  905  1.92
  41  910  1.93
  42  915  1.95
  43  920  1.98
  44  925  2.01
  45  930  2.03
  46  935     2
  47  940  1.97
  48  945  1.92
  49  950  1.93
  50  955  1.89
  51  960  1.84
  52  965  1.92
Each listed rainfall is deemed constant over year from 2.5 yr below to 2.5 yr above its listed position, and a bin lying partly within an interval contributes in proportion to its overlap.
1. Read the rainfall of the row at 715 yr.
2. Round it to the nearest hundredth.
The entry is 1.81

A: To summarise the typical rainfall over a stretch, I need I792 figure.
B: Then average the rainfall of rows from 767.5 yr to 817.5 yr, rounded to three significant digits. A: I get 1.82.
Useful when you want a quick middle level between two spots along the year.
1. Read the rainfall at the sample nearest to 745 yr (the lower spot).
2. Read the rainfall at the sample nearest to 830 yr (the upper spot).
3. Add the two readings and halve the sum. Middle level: 1.80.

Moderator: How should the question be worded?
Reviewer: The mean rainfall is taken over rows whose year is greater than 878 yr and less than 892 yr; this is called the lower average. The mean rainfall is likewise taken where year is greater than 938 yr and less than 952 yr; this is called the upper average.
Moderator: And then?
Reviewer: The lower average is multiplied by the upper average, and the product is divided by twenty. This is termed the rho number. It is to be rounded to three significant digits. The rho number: 0.183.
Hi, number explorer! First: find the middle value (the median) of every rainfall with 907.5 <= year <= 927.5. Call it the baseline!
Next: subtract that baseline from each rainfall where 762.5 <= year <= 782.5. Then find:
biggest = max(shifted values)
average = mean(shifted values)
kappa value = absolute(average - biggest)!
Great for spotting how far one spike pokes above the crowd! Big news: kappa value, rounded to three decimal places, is 0.010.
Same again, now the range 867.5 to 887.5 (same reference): 0.015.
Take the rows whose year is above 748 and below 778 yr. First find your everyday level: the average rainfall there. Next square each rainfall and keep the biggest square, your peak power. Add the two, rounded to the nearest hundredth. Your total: 5.12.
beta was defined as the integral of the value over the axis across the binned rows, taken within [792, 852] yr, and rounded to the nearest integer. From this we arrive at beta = 109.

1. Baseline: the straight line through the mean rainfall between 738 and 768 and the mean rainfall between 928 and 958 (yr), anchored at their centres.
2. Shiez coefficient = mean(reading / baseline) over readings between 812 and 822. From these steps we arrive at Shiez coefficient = 0.98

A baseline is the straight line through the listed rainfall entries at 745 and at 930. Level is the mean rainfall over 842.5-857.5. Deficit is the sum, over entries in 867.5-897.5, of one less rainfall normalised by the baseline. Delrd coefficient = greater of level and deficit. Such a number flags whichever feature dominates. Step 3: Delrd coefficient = 1.81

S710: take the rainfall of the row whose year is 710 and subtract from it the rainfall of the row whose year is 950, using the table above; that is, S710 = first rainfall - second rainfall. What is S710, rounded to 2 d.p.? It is -0.11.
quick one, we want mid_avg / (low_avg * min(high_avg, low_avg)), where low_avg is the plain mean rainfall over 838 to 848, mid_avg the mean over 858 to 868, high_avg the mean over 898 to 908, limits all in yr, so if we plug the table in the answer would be 0.565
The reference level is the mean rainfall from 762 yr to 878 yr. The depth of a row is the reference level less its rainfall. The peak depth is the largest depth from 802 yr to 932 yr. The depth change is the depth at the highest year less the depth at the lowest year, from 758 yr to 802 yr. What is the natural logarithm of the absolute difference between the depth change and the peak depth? -2.7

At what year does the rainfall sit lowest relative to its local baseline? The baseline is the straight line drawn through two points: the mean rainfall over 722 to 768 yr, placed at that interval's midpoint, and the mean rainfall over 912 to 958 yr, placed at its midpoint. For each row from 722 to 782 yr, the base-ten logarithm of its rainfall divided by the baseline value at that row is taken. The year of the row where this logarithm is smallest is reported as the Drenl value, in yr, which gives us 780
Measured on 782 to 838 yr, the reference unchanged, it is 835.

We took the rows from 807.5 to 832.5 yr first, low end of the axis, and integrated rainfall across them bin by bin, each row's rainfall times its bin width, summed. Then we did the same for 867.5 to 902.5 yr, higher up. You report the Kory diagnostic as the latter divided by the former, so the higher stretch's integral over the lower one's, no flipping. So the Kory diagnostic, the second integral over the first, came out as 1.5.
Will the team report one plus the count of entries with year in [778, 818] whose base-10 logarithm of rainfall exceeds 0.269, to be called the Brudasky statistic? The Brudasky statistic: 1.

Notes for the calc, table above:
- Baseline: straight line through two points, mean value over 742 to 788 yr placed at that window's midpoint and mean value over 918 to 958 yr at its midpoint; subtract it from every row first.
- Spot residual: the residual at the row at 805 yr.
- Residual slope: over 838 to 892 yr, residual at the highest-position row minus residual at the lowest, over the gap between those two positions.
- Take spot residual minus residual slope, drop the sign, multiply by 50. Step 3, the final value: 1.3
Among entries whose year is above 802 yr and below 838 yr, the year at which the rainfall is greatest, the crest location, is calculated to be 815 yr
